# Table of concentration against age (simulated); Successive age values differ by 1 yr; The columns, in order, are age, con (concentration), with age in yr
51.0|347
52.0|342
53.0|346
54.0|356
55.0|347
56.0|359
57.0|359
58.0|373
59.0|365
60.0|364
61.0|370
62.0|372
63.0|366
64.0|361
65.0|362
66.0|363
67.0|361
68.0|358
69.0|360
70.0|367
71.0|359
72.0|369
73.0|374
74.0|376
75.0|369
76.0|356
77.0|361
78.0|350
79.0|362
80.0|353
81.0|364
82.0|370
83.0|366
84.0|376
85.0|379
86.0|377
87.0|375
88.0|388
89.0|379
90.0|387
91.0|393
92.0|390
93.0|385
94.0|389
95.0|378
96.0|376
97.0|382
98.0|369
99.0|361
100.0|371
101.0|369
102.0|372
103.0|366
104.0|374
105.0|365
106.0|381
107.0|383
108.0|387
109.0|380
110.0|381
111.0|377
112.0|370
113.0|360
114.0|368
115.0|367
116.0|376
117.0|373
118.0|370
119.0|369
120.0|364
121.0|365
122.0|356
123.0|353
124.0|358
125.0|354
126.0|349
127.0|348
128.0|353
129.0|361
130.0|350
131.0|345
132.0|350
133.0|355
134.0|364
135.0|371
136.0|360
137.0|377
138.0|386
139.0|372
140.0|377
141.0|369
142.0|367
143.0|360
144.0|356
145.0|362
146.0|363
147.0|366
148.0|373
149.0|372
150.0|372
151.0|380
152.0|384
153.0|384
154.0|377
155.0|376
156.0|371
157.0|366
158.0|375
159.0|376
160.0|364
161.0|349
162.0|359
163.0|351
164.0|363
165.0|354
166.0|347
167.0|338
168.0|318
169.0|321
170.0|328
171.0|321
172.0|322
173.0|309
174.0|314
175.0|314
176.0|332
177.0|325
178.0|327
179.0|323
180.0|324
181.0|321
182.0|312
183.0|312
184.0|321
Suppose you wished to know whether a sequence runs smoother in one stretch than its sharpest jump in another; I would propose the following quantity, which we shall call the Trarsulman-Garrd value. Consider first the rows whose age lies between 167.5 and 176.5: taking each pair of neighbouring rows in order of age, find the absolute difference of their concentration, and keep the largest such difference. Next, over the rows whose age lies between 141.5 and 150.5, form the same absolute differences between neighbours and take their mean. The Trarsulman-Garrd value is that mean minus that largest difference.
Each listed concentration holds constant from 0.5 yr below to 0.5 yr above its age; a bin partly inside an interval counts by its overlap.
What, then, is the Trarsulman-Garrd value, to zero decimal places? -14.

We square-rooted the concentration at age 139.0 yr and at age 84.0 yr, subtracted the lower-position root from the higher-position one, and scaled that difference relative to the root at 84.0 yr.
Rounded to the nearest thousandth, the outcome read -0.005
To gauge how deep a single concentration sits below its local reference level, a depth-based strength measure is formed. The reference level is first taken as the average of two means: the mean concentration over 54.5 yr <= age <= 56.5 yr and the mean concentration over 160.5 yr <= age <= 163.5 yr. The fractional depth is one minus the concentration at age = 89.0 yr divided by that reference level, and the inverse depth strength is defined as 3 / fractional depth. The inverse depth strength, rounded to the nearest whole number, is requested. -41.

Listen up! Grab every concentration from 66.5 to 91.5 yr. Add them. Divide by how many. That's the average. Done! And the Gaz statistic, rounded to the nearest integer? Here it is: 369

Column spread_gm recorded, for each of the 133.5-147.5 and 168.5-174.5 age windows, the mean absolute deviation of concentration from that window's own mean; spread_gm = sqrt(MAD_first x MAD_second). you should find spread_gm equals 5.7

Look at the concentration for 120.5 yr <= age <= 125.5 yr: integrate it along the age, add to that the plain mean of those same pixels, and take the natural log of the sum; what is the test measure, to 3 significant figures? 7.67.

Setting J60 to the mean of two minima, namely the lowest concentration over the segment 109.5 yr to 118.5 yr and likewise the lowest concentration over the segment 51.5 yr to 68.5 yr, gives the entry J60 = 351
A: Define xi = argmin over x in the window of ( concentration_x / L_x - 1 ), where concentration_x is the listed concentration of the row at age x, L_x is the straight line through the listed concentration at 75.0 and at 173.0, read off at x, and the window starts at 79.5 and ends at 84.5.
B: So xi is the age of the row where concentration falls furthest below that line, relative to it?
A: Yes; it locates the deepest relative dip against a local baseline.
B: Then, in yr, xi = 80.0 yr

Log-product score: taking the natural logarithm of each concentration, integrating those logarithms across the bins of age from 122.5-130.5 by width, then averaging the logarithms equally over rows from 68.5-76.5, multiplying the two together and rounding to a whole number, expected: 277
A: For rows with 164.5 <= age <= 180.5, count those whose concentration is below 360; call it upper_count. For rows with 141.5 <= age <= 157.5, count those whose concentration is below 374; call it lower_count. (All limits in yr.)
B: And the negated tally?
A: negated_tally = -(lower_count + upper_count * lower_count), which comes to -187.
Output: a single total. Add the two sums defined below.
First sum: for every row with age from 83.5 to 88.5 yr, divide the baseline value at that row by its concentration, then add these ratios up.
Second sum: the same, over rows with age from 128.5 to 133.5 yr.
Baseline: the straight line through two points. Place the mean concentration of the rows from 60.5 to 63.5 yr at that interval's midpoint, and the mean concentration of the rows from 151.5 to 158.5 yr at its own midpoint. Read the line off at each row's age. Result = 10.21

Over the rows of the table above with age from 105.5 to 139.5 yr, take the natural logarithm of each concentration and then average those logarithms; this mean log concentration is 5.90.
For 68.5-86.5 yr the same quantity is 5.90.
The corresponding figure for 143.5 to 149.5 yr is 5.90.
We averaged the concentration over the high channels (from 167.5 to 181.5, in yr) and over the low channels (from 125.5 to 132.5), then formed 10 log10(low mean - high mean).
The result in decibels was 15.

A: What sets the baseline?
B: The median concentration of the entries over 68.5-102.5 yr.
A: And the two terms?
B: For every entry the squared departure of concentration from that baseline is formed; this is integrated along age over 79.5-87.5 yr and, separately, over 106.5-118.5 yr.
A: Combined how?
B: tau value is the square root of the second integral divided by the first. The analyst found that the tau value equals 1.2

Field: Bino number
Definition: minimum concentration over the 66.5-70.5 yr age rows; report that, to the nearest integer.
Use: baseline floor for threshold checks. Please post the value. 358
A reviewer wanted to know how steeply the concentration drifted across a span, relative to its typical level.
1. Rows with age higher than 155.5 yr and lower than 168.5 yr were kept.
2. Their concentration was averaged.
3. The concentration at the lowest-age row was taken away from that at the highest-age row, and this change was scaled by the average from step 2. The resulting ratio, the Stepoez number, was -0.15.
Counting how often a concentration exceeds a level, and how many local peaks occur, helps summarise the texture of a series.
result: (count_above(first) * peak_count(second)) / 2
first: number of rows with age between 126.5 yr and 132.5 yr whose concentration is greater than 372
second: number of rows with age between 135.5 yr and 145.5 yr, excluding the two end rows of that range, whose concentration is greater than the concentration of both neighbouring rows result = 0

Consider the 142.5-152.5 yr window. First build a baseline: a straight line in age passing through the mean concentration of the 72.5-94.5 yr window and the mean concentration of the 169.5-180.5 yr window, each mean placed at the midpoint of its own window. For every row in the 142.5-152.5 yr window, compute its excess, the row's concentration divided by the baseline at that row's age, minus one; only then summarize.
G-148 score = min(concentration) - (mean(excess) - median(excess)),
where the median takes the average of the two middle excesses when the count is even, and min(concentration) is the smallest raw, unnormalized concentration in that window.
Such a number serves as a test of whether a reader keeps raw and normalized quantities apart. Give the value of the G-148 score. 356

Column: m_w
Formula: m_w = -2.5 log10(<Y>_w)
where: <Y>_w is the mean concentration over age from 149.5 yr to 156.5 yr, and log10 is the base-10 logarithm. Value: -6.44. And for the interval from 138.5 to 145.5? -6.41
